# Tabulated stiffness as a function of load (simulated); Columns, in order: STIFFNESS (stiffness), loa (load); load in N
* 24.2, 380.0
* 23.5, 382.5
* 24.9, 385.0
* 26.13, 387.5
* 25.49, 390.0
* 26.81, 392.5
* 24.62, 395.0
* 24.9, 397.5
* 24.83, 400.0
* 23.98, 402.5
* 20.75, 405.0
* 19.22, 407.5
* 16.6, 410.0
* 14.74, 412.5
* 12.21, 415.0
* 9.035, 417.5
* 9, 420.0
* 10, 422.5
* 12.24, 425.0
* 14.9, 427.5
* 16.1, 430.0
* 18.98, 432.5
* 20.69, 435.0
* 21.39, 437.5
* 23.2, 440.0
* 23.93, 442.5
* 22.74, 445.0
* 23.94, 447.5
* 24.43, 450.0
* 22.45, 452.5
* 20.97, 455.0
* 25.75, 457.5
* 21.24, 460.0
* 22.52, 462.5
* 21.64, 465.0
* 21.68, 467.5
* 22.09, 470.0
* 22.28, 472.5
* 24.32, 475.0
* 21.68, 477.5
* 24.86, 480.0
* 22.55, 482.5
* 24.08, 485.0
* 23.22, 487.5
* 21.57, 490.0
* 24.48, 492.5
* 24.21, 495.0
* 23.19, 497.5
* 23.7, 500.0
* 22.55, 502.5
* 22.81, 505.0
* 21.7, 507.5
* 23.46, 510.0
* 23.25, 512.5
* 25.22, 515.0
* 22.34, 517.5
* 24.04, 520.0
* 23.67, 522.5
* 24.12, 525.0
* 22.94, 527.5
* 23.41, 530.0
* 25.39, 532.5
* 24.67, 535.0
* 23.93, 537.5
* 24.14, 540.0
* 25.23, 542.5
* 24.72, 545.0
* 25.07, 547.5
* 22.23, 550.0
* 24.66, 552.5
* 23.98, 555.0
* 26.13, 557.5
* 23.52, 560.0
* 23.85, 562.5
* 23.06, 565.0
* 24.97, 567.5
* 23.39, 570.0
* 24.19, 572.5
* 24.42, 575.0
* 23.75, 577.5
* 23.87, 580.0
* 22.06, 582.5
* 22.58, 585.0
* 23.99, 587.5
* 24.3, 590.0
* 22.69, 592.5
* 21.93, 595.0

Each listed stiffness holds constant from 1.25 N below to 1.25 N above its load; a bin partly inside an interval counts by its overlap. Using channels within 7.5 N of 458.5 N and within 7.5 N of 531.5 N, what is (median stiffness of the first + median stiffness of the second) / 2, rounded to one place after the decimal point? 23.0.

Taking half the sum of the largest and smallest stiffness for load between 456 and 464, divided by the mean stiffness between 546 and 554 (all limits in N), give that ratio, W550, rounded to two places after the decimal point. 0.98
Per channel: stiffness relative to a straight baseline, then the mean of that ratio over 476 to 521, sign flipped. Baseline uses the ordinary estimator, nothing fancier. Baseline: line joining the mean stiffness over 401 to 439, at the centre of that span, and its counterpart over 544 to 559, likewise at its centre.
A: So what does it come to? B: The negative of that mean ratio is -1.11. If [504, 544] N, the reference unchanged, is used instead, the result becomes -1.05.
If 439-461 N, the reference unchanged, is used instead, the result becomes -1.29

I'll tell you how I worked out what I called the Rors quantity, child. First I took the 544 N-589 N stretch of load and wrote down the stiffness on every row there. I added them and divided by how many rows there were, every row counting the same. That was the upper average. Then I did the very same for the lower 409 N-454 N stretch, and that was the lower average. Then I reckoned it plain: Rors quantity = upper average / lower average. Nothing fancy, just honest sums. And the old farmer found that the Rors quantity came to 1.36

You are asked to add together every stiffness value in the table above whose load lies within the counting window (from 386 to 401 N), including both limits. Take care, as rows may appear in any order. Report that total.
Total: 153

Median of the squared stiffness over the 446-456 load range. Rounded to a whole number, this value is 539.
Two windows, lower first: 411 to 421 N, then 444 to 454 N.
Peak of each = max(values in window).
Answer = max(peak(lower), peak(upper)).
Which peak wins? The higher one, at 24.4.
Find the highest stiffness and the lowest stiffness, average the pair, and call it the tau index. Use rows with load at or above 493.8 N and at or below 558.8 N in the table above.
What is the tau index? 23.9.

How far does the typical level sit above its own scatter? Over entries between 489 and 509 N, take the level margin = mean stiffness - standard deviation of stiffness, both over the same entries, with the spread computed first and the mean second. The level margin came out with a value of 22.0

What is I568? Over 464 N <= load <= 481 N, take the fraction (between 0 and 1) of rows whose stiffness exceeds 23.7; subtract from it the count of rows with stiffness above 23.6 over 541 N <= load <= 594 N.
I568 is -14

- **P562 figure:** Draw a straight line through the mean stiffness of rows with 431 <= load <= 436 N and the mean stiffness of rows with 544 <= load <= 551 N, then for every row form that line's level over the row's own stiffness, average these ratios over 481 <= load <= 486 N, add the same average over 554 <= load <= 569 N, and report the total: 1.94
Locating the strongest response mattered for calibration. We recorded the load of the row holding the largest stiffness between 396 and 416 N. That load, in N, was 397.5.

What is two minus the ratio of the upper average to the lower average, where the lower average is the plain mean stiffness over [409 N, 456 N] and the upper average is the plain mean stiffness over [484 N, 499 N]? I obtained 0.68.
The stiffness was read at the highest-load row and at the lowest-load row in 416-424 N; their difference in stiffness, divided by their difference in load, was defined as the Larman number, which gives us 0.19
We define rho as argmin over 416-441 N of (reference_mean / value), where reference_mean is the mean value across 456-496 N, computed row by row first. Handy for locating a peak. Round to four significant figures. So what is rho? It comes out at 440.0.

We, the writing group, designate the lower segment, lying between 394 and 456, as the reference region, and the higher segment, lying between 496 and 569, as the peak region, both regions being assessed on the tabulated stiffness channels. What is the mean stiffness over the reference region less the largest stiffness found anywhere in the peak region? -7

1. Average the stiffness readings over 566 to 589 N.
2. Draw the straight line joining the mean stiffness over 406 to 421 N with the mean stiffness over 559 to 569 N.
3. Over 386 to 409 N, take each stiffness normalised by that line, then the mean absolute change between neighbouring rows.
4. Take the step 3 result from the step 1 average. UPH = 23.6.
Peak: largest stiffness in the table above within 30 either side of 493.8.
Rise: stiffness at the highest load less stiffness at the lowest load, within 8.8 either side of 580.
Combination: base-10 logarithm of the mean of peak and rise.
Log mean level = 1.10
